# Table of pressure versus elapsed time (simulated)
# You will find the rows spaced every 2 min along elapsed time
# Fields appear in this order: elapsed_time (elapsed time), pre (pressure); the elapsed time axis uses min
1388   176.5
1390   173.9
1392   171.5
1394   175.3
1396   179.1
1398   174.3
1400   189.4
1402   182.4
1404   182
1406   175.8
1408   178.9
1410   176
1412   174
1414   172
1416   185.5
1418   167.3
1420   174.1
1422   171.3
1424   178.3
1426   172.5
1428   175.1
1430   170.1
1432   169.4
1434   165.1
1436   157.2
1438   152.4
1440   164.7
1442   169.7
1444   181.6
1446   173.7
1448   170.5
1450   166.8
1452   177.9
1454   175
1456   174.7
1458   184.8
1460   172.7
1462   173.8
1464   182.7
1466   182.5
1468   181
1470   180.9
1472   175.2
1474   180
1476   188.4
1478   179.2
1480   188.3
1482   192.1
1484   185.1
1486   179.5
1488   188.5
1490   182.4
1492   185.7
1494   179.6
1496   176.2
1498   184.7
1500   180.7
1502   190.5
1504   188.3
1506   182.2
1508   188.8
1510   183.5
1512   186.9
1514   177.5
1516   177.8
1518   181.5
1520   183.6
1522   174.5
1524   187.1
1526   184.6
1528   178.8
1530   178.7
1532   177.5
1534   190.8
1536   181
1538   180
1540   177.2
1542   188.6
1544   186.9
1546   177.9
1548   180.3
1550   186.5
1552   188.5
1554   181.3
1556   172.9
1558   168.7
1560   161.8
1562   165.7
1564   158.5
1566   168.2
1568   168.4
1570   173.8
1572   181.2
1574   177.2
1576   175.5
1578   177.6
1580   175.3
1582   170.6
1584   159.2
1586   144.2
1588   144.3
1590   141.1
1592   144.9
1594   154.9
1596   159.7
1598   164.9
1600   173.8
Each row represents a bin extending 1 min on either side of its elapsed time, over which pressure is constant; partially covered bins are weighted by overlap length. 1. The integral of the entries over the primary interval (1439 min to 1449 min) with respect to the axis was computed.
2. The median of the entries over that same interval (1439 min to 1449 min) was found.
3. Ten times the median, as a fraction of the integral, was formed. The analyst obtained 0.99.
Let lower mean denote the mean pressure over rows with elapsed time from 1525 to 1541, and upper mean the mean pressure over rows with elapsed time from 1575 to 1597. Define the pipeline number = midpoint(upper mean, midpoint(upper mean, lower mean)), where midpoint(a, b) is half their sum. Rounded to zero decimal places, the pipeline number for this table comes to 164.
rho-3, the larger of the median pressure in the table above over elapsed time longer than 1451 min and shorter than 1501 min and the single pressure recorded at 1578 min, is 181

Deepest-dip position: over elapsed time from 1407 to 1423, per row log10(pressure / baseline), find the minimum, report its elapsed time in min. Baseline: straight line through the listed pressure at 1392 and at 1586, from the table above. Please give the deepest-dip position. 1418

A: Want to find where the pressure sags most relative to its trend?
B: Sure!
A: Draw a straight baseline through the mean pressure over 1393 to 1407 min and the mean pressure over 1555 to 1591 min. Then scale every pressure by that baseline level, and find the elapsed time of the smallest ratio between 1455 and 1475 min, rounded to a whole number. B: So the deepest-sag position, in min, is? 1460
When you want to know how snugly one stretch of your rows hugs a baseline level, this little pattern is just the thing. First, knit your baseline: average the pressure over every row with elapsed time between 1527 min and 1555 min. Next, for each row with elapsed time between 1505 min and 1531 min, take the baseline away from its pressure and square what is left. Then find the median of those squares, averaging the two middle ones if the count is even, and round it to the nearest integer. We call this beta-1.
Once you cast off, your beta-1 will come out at 14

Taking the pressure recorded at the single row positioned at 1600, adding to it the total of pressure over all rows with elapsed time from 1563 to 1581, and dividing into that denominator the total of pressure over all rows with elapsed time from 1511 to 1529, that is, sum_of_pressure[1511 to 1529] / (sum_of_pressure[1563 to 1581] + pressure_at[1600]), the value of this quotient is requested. 0.94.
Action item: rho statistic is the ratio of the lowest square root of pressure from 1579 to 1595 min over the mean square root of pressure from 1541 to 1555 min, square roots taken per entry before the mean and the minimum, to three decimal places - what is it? 0.875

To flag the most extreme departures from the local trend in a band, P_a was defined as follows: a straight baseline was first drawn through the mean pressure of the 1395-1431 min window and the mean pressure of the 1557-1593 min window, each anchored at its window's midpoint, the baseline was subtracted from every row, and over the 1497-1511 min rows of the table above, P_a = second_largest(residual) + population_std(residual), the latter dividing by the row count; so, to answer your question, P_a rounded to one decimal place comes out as 22.9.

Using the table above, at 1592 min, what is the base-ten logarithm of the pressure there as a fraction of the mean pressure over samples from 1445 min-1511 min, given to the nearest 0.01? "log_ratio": -0.10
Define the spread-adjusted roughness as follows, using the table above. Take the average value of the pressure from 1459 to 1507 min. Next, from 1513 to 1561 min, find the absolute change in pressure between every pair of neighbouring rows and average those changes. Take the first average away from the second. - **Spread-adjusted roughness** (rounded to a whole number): -177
